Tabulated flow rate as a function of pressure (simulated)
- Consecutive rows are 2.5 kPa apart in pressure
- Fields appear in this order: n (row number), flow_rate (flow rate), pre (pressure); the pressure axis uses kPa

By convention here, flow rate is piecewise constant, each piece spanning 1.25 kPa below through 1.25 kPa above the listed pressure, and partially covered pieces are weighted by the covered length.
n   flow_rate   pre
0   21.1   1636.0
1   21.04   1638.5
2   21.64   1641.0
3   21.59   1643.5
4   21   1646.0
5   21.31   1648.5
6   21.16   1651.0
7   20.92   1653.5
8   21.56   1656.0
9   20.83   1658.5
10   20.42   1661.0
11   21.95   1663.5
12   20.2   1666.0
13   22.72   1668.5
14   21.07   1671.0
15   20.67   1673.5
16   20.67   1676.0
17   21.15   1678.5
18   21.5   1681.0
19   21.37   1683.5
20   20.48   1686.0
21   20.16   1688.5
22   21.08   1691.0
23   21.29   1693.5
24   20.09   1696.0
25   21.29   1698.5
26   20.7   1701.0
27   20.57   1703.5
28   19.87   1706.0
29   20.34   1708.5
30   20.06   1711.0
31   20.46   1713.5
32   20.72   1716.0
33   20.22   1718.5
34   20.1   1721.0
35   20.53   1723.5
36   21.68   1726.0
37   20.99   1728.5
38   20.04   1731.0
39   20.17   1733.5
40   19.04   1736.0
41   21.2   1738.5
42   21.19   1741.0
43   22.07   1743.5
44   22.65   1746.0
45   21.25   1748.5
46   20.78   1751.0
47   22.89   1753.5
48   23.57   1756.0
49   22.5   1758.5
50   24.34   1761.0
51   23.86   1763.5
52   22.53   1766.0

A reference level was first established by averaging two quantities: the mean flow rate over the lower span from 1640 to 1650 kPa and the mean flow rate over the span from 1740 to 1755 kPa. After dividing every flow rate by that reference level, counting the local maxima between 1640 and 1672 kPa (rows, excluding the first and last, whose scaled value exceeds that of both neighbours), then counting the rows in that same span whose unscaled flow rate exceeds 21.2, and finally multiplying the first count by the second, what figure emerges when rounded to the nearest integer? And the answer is 24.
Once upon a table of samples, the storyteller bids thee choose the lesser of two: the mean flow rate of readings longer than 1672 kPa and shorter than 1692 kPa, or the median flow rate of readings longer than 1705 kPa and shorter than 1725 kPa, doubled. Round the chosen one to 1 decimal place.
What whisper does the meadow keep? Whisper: 20.9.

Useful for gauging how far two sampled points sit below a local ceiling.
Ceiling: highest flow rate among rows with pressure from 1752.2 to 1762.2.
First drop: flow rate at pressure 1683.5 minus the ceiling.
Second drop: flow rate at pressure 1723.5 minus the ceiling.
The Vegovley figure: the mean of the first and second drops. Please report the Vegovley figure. -3.4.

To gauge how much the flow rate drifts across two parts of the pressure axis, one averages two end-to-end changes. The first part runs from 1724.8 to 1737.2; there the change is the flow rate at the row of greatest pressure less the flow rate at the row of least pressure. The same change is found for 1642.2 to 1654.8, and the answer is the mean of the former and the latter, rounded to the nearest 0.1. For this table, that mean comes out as -1.7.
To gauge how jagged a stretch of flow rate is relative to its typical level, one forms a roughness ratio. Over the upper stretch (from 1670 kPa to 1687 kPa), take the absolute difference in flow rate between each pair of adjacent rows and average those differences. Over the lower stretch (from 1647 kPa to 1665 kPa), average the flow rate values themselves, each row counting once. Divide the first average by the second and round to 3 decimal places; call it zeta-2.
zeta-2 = 0.018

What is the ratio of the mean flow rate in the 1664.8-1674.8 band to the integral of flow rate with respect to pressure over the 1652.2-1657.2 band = 0.20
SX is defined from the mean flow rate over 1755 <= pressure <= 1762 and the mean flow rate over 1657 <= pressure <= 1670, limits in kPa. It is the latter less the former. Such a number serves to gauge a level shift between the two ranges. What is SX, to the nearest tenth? -2.2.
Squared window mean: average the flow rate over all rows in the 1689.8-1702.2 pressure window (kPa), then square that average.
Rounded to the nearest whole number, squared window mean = 436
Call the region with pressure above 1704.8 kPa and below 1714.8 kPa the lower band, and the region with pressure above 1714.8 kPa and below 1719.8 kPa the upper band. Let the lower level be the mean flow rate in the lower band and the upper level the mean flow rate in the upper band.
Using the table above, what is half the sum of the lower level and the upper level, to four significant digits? 20.33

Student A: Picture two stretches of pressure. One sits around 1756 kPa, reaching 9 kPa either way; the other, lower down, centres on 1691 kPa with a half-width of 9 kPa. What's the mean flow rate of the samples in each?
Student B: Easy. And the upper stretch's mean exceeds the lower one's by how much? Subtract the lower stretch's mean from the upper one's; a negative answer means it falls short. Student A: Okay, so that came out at 1.9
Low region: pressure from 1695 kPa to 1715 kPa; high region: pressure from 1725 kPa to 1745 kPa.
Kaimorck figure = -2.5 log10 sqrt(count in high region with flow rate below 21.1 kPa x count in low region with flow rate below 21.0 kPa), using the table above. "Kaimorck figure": -1.81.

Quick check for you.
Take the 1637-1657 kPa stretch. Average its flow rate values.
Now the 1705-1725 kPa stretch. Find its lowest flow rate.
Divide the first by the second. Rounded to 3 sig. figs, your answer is 1.07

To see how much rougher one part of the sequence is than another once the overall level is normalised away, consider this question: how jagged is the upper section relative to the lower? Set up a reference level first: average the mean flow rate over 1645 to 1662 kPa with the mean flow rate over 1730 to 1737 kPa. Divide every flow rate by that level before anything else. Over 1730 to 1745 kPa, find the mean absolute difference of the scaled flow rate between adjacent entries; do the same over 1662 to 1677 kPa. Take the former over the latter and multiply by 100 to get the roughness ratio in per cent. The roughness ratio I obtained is 68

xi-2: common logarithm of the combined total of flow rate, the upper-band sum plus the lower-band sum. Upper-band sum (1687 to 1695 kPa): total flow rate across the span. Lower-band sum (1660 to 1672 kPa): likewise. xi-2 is 2.23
